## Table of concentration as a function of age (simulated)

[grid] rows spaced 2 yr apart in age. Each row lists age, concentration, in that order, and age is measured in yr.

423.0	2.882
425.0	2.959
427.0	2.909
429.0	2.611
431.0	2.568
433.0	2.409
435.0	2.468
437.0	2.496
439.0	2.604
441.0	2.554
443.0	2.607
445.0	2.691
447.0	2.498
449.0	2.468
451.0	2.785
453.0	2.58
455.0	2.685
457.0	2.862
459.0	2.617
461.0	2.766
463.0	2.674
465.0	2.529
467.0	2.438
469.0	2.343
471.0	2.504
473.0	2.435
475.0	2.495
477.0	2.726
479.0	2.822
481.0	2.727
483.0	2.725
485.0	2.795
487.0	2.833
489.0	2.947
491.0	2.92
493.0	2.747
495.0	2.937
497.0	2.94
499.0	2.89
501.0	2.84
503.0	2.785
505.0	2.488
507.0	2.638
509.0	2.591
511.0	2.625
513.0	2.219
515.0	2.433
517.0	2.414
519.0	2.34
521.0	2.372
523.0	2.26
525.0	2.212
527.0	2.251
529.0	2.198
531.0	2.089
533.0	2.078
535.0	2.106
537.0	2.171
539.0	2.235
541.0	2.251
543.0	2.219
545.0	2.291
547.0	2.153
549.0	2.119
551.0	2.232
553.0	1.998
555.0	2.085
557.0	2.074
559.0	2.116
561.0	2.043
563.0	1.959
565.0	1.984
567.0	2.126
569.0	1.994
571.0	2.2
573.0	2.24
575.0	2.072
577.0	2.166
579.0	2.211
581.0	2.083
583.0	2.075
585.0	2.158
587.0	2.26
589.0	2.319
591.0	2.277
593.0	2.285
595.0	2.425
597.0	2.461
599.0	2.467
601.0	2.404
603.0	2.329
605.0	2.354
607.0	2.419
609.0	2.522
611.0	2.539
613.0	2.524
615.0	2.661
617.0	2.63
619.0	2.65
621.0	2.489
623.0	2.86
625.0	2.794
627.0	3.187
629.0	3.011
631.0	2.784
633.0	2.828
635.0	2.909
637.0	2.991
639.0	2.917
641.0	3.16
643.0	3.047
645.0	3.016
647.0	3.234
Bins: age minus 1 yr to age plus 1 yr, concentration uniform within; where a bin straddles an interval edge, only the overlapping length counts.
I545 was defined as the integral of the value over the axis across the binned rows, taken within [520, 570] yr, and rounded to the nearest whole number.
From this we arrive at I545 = 107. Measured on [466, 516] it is 134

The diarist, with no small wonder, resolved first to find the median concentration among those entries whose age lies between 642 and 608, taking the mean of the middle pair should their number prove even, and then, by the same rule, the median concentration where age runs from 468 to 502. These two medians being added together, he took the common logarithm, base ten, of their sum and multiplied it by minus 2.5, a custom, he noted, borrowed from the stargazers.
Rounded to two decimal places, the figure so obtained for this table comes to -1.87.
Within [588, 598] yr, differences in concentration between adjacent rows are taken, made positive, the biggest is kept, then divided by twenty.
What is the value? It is 0.0070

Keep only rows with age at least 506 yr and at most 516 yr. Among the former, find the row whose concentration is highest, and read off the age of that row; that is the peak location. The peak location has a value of 507.0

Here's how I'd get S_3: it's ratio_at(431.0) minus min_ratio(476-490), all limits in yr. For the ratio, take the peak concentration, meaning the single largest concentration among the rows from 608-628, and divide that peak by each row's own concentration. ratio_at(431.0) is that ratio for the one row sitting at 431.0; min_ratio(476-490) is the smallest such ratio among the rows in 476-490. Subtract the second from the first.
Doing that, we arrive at 0.16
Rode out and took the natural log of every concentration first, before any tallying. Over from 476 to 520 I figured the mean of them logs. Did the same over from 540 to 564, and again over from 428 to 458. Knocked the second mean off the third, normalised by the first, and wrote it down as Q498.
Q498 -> 0.20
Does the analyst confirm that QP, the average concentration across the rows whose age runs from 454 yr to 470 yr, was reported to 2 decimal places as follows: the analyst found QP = 2.61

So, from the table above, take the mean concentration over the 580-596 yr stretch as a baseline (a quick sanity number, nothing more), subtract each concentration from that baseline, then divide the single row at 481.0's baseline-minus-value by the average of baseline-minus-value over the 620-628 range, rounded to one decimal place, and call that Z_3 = 0.8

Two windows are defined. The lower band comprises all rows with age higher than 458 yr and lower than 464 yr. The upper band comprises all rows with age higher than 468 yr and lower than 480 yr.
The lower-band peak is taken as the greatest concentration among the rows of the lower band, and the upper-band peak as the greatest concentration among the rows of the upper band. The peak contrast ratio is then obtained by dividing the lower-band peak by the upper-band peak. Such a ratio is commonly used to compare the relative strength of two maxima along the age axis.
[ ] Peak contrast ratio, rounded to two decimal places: 0.98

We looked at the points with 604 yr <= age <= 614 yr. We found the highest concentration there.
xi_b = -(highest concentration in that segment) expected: -2.54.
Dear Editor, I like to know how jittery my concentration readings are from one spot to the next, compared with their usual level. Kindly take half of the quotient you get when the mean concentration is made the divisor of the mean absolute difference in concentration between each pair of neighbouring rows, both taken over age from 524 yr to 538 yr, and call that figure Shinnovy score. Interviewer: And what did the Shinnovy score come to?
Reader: 0.012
